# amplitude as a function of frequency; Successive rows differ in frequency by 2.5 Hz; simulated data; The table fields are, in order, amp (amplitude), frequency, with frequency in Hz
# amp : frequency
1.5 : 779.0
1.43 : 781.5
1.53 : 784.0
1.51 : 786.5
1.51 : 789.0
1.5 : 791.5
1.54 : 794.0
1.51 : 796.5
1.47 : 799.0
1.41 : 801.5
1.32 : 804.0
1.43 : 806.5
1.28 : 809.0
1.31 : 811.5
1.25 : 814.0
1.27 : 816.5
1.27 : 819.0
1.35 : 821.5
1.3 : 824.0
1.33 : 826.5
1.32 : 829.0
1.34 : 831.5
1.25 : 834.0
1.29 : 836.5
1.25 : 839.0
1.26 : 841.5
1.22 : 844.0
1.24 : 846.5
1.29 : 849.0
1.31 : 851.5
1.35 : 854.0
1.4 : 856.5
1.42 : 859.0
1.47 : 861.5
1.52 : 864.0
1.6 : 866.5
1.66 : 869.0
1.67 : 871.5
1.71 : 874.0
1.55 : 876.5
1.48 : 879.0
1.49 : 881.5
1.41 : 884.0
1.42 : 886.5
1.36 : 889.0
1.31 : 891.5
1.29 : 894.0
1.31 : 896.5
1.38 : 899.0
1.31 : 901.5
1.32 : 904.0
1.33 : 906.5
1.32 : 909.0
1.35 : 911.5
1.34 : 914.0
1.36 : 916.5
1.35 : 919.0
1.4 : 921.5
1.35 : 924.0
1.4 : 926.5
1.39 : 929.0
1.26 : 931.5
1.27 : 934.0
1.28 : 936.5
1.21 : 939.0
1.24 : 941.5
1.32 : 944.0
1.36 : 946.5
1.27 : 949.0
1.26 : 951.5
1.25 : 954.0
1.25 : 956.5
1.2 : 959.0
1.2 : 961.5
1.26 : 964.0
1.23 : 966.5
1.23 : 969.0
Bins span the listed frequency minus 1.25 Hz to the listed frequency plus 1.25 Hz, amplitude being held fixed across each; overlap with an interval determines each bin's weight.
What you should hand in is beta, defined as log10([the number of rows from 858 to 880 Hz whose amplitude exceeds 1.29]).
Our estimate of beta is 0.95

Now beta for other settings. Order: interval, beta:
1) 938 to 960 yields 0.30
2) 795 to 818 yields 0.78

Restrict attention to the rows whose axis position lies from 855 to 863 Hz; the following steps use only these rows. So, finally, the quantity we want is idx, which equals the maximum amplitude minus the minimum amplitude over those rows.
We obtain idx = 0.07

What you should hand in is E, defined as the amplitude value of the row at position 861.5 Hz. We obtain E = 1.47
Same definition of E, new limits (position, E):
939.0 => 1.21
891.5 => 1.31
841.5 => 1.26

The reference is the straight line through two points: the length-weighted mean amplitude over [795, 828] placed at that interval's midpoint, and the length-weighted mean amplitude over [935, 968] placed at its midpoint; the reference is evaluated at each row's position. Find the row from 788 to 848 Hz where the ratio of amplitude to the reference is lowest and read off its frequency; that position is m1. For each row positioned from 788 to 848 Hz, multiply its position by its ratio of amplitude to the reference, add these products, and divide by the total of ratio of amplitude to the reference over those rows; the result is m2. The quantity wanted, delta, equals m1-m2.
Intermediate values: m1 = 844.0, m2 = 816.9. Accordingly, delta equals 27.1 Hz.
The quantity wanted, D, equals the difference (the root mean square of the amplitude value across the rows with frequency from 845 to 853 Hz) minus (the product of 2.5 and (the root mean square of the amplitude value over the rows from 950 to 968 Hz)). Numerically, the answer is -1.81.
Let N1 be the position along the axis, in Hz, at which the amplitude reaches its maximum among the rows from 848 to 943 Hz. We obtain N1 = 874.0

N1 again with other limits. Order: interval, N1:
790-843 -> 794.0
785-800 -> 794.0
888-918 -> 899.0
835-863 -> 861.5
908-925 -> 921.5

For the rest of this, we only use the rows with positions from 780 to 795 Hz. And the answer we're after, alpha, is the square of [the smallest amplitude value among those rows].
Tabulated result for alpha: 2.04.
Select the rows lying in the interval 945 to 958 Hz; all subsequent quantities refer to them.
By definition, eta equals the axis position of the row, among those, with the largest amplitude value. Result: 946.5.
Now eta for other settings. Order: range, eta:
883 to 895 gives 886.5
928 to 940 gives 929.0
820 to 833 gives 821.5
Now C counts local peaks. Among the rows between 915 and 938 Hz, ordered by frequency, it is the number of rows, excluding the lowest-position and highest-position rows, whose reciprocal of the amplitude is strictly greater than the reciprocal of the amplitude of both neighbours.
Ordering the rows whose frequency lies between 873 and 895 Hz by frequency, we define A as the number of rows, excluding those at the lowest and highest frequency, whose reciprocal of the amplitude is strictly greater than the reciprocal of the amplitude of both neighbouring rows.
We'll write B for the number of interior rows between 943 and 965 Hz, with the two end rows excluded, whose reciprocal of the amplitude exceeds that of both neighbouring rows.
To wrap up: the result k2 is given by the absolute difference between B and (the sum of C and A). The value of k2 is 5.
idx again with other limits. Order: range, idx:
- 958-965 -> 0.06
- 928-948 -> 0.18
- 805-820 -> 0.18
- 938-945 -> 0.11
